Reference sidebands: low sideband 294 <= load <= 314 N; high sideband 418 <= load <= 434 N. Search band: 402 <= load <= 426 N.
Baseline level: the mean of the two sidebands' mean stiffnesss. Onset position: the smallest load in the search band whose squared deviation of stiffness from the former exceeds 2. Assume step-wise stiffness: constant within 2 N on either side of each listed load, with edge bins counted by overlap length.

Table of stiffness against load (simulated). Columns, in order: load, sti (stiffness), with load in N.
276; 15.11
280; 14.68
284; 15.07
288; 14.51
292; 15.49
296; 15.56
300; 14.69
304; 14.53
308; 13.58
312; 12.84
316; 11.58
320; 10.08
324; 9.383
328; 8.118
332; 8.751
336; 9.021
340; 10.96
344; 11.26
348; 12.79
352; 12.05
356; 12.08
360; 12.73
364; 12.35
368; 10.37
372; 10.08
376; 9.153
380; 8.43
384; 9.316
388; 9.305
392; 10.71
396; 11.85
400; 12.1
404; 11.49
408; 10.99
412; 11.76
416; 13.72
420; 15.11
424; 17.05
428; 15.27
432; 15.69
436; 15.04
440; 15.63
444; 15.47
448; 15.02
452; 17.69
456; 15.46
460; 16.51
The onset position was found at 404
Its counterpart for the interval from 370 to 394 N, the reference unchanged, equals 372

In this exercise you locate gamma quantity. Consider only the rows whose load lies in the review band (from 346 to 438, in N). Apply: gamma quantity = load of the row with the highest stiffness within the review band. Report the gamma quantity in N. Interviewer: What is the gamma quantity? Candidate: 424 N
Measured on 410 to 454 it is 452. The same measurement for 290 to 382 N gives 296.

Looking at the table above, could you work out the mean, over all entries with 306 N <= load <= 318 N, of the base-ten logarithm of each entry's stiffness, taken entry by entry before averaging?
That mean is 1.10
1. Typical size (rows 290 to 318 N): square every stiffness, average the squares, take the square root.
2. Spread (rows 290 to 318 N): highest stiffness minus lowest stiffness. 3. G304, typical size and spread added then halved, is 9.0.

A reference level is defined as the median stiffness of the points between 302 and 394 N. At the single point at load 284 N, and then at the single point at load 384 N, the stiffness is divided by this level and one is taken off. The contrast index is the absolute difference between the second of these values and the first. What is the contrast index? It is 0.54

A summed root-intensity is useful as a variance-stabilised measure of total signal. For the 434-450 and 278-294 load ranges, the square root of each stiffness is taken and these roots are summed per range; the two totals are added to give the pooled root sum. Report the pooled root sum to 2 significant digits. 31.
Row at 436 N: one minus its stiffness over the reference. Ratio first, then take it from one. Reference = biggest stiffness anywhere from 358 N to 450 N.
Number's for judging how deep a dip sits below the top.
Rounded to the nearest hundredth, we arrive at 0.12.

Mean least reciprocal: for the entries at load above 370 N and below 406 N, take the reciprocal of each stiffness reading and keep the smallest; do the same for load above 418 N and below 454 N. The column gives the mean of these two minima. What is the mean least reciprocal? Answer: 0.0696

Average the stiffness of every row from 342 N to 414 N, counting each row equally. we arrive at 11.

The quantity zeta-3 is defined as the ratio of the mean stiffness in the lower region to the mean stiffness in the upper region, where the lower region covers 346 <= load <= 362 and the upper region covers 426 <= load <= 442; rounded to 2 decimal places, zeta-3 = 0.81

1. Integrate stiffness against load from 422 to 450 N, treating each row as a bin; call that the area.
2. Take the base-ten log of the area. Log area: 2.64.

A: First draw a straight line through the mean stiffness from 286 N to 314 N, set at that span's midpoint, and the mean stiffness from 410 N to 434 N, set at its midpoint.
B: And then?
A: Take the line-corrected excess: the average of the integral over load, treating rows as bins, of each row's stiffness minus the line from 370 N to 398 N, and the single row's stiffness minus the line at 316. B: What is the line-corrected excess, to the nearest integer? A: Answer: -69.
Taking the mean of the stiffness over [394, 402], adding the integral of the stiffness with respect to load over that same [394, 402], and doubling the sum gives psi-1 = 216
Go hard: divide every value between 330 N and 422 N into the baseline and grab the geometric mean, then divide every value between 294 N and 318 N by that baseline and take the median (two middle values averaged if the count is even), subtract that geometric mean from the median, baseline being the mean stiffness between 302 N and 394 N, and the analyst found 0.31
